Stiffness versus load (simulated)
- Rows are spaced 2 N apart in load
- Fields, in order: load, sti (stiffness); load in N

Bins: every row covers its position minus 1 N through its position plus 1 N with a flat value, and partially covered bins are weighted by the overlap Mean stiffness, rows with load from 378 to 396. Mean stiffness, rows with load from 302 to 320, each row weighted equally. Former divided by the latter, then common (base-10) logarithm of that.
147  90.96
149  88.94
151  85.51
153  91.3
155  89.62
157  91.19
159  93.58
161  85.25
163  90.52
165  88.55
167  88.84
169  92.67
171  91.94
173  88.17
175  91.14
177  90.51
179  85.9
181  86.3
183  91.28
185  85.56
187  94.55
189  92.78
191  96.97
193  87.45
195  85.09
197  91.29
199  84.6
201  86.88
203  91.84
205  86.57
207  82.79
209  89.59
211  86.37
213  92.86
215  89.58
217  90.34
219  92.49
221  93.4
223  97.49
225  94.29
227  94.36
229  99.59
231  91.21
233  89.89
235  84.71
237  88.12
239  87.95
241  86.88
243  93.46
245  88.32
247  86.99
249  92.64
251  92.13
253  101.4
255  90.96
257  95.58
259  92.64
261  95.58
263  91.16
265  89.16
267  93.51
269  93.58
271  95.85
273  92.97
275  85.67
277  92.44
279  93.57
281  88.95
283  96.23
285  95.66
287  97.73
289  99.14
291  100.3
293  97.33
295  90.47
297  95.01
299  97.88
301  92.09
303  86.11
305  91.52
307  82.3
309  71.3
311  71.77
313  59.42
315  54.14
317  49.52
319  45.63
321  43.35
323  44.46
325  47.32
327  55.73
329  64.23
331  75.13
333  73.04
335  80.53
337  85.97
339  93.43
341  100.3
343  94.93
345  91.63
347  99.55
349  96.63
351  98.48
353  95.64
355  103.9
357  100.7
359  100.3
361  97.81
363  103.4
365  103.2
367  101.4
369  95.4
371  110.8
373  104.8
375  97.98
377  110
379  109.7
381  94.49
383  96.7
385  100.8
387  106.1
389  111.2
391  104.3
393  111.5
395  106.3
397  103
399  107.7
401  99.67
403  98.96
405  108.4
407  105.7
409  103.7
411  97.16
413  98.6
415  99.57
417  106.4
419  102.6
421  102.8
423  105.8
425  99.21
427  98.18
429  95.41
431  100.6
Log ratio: 0.19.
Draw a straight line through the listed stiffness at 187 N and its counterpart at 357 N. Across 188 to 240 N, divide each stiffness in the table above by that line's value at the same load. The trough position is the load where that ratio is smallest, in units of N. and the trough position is 207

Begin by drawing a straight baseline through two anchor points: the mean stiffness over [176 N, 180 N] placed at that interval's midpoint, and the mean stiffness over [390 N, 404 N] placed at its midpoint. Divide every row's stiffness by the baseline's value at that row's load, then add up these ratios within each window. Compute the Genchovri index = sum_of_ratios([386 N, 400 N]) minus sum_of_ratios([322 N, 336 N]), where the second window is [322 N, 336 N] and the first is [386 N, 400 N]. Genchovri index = 2.8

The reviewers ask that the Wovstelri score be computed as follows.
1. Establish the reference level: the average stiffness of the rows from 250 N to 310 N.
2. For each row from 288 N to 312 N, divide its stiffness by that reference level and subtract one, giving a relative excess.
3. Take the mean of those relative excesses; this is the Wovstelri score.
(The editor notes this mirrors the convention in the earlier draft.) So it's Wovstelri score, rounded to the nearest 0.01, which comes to -0.03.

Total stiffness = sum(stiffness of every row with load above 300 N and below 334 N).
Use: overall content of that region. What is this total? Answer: 1107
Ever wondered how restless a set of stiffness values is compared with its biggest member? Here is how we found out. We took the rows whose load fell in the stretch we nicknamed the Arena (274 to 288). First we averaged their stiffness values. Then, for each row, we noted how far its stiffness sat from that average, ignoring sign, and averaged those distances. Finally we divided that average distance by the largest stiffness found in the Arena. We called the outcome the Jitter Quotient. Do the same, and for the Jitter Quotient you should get 0.034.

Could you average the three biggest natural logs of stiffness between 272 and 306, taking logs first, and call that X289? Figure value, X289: 4.596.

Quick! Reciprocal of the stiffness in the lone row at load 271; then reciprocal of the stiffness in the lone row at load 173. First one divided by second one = 0.92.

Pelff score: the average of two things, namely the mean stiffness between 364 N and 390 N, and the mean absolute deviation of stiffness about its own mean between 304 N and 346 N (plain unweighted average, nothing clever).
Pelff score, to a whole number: 60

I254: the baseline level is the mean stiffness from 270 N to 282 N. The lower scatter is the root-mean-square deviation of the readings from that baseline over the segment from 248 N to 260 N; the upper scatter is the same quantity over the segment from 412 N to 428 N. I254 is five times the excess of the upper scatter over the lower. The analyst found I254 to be 31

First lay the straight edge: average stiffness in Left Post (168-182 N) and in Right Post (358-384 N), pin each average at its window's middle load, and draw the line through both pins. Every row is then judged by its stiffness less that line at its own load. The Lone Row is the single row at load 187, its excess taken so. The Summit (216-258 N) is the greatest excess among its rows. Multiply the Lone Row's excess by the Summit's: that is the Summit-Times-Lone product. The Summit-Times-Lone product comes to 30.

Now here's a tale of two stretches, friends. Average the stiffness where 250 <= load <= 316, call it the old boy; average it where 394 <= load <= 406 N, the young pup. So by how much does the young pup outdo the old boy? 14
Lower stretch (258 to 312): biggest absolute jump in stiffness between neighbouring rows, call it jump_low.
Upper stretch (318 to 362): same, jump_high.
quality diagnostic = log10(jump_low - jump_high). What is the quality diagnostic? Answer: -1.0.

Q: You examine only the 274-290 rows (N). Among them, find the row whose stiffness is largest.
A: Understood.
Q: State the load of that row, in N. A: 289 N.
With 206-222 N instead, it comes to 221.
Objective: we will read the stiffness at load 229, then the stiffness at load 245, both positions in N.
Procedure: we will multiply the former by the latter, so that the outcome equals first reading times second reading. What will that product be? 8796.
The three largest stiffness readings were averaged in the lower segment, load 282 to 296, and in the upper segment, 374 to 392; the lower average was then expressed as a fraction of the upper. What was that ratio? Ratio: 0.90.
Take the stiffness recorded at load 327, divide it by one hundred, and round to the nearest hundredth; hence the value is 0.56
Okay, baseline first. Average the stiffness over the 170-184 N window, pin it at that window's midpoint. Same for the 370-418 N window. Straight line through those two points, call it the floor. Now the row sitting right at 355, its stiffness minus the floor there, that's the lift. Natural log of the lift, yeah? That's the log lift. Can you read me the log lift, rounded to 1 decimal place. 1.0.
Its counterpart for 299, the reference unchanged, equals -1.0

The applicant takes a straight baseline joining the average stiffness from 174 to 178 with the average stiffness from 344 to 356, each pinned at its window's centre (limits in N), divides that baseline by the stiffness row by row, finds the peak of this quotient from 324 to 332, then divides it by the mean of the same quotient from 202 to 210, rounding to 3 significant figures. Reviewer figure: 1.94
